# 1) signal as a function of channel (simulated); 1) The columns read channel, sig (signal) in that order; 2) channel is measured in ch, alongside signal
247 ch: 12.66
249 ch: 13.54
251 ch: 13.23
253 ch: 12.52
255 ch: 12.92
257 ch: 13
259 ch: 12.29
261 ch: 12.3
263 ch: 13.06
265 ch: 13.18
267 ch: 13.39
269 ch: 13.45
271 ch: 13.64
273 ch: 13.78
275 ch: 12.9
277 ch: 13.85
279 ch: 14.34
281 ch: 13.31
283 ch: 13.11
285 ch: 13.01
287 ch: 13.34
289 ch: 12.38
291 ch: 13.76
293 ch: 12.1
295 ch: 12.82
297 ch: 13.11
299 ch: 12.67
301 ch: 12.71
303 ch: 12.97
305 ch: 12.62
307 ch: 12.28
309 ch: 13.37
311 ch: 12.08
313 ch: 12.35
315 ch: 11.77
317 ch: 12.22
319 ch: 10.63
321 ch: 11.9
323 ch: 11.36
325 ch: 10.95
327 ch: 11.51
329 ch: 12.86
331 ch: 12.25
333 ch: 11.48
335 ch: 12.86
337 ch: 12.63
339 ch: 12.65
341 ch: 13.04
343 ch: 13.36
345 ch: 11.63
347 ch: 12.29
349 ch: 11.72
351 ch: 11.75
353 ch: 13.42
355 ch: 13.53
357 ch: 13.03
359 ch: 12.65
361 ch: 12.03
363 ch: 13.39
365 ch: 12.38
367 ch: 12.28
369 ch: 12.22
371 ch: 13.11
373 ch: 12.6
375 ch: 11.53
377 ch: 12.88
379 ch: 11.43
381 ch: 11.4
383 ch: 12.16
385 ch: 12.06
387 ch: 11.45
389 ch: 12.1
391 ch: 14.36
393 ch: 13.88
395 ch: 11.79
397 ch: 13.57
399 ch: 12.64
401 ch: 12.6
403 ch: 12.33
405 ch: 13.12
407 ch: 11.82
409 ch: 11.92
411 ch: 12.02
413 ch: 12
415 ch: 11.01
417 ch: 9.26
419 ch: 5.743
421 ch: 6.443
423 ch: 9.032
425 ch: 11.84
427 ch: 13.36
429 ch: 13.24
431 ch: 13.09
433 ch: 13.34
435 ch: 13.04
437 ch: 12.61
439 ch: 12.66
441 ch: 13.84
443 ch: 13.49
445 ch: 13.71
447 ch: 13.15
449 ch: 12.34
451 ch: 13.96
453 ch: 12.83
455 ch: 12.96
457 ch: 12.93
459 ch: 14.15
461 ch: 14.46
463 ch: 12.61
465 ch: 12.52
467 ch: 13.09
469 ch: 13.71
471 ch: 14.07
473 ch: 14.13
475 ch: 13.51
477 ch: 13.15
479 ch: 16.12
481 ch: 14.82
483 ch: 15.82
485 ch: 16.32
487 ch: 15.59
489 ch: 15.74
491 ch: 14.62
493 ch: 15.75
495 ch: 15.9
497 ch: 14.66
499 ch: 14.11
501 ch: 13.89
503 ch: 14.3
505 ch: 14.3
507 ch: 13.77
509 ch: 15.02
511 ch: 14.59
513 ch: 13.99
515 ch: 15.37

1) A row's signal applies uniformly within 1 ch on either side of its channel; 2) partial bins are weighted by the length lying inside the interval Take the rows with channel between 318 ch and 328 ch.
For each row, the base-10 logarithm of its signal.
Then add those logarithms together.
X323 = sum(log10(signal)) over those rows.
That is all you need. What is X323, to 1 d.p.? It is 5.3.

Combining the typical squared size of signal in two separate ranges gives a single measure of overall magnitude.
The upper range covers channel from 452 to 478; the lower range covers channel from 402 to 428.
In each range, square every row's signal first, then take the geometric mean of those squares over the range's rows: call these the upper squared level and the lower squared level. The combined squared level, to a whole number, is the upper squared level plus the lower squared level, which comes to 288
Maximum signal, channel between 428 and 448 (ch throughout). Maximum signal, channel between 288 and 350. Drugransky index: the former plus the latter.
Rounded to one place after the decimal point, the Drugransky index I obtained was 27.6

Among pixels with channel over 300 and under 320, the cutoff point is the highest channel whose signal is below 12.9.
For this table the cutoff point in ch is 319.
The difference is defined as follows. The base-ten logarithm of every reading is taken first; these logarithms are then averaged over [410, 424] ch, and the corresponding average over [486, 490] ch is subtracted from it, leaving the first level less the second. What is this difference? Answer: -0.24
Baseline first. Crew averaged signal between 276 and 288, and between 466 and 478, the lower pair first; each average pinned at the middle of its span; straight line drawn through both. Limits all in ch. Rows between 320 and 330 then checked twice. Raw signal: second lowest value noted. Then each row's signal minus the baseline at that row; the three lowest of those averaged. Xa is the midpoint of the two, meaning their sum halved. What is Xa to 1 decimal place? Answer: 4.6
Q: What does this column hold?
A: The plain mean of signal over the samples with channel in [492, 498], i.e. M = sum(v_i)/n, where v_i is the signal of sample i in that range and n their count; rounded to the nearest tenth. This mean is 15.4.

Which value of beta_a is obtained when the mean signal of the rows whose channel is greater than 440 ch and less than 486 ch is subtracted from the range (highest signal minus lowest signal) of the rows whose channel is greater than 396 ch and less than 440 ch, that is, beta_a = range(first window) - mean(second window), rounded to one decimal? -6.0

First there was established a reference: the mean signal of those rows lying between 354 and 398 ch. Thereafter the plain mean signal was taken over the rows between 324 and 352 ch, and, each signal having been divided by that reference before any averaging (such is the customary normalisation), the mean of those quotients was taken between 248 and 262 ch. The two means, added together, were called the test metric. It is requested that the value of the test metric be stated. 13.2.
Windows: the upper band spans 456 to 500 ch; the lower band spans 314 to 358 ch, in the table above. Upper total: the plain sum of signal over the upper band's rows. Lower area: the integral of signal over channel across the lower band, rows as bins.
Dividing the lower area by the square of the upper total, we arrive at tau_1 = 0.0053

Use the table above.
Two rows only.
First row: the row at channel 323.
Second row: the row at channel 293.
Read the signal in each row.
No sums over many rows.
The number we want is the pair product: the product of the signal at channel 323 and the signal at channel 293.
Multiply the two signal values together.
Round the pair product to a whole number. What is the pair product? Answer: 137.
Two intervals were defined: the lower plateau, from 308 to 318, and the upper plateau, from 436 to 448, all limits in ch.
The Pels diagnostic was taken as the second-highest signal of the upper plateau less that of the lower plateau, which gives 1.4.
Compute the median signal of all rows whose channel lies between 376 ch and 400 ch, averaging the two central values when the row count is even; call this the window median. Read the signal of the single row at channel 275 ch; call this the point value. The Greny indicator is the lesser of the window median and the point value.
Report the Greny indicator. 12.13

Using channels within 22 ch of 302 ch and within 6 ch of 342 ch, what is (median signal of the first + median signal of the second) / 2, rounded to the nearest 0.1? 12.6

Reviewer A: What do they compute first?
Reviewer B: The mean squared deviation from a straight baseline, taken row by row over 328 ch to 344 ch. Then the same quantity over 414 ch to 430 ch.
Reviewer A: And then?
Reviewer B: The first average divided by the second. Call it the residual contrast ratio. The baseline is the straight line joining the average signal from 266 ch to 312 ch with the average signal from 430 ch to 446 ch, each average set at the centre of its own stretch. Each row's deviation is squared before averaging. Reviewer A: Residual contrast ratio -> 0.0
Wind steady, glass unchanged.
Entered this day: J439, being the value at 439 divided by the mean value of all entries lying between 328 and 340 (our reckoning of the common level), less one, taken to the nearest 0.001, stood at 0.016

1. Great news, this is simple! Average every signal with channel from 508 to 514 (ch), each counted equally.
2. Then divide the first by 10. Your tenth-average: 1.45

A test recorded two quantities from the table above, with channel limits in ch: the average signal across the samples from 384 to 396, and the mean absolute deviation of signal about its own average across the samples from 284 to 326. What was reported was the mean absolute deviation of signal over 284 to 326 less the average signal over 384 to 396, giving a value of -12.0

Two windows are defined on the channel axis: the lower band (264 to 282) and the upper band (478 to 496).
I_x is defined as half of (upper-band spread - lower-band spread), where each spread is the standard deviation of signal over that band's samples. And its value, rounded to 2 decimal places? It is 0.07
